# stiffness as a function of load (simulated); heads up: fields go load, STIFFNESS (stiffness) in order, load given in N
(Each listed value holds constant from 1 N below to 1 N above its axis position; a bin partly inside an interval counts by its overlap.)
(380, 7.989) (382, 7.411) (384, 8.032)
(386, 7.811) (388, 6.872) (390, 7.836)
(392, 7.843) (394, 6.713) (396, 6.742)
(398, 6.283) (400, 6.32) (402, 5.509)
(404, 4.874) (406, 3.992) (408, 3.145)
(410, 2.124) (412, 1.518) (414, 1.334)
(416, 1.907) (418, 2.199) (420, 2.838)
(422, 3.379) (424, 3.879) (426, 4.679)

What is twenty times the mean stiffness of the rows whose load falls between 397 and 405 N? 115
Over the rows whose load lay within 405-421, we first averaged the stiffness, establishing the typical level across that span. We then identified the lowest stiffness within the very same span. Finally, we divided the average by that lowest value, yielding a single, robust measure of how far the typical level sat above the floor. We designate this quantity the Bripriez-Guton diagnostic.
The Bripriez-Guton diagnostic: 1.79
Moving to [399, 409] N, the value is 1.52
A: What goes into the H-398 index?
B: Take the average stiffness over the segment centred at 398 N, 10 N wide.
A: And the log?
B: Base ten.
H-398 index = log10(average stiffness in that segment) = 0.80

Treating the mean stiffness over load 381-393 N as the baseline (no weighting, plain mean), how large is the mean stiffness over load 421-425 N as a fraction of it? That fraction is 0.48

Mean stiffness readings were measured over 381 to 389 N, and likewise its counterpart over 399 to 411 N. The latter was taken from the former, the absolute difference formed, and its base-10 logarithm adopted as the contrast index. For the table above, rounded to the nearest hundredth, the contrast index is 0.51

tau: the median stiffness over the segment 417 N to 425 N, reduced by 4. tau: -1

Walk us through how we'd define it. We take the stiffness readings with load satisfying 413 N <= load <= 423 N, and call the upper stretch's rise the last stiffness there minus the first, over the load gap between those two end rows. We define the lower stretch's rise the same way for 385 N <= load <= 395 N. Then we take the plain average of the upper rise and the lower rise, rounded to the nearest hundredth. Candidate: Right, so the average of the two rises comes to 0.06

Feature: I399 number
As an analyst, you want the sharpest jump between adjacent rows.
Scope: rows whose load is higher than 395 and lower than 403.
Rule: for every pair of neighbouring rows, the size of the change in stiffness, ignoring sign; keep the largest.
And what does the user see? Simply 0.81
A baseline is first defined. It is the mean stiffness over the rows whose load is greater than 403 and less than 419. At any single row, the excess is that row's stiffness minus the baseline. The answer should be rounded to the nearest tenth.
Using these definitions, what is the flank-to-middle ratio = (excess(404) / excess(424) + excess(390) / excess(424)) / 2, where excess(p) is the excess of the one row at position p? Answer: 3.0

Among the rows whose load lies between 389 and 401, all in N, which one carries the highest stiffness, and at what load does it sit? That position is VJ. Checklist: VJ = 392 N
